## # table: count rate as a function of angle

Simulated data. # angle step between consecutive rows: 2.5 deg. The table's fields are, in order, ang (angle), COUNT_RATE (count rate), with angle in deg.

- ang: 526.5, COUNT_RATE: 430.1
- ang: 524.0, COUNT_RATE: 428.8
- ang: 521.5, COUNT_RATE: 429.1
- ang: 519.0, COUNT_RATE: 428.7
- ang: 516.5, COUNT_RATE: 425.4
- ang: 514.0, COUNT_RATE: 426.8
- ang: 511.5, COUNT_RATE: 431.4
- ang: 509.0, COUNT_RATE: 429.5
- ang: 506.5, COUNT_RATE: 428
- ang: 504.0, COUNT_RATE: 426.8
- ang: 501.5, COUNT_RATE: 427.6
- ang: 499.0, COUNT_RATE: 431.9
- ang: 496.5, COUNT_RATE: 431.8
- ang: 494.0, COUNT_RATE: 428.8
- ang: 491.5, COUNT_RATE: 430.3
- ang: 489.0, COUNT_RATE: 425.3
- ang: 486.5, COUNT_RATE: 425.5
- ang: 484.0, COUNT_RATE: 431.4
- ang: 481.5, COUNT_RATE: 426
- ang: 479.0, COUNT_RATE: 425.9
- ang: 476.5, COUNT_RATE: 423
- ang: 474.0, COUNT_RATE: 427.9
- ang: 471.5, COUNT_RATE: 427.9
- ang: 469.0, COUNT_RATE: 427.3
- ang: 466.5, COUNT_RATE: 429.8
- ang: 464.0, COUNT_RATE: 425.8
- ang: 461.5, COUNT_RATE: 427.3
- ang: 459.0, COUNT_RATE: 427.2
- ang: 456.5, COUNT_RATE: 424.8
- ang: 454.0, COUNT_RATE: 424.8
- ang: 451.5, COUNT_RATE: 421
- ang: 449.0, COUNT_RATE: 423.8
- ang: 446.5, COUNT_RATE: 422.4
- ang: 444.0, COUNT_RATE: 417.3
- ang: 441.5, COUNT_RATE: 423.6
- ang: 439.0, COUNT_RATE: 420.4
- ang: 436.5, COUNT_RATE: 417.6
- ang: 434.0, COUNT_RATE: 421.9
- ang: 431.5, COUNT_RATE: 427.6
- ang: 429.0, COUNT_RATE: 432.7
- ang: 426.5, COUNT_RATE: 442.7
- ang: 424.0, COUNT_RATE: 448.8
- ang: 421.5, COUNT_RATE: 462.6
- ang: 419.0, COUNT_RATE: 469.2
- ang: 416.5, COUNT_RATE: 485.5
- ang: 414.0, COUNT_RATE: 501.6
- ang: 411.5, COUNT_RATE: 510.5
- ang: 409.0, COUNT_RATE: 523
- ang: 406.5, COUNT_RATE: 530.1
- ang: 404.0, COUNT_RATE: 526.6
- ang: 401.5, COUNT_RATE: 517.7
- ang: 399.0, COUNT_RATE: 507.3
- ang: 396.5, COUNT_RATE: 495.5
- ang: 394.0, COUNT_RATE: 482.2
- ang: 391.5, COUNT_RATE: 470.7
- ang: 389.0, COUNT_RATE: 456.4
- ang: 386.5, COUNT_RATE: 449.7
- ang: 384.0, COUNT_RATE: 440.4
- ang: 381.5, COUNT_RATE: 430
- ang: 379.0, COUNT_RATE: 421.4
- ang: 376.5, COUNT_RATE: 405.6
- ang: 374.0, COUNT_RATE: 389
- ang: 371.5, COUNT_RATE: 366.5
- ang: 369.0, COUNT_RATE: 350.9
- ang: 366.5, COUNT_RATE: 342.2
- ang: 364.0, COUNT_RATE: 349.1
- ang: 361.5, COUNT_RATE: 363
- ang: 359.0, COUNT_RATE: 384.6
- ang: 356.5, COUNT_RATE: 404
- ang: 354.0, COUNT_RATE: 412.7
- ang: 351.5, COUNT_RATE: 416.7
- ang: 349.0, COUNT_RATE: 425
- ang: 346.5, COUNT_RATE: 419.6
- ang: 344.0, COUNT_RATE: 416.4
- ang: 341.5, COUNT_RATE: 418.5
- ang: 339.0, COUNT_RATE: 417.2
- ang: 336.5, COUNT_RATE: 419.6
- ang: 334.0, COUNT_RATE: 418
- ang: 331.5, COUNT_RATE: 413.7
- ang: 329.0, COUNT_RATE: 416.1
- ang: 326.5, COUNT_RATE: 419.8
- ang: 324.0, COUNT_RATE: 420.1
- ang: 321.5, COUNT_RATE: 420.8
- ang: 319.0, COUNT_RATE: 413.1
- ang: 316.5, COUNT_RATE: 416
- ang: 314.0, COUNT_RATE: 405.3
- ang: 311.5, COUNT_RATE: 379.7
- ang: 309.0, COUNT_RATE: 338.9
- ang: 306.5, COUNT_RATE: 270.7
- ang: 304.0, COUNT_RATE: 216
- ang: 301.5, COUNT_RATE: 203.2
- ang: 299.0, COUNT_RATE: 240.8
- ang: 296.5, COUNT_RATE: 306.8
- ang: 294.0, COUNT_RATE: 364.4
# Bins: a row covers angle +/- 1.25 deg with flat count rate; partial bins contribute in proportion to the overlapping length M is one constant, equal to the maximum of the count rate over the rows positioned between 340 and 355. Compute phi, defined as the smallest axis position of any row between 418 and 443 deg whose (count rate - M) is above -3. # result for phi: 419.0 deg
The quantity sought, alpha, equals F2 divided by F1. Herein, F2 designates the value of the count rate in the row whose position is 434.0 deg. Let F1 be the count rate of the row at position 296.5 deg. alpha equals 1.4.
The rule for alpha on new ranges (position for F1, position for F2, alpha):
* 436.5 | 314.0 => 1.0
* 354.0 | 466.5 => 1.0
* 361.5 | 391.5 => 1.3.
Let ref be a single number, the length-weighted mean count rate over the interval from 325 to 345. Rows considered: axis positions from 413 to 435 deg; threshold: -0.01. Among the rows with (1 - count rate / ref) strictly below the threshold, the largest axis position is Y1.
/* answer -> 434.0 deg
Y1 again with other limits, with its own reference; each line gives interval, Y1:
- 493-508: 506.5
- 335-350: 349.0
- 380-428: 426.5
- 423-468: 466.5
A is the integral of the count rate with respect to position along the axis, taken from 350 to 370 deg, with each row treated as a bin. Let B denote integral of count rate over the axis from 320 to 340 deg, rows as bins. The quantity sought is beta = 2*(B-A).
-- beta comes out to 1571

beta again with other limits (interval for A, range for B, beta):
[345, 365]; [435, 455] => 946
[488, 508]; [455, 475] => -66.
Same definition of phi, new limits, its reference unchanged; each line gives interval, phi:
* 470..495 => 471.5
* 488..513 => 489.0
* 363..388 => 381.5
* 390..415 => 391.5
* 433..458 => 441.5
